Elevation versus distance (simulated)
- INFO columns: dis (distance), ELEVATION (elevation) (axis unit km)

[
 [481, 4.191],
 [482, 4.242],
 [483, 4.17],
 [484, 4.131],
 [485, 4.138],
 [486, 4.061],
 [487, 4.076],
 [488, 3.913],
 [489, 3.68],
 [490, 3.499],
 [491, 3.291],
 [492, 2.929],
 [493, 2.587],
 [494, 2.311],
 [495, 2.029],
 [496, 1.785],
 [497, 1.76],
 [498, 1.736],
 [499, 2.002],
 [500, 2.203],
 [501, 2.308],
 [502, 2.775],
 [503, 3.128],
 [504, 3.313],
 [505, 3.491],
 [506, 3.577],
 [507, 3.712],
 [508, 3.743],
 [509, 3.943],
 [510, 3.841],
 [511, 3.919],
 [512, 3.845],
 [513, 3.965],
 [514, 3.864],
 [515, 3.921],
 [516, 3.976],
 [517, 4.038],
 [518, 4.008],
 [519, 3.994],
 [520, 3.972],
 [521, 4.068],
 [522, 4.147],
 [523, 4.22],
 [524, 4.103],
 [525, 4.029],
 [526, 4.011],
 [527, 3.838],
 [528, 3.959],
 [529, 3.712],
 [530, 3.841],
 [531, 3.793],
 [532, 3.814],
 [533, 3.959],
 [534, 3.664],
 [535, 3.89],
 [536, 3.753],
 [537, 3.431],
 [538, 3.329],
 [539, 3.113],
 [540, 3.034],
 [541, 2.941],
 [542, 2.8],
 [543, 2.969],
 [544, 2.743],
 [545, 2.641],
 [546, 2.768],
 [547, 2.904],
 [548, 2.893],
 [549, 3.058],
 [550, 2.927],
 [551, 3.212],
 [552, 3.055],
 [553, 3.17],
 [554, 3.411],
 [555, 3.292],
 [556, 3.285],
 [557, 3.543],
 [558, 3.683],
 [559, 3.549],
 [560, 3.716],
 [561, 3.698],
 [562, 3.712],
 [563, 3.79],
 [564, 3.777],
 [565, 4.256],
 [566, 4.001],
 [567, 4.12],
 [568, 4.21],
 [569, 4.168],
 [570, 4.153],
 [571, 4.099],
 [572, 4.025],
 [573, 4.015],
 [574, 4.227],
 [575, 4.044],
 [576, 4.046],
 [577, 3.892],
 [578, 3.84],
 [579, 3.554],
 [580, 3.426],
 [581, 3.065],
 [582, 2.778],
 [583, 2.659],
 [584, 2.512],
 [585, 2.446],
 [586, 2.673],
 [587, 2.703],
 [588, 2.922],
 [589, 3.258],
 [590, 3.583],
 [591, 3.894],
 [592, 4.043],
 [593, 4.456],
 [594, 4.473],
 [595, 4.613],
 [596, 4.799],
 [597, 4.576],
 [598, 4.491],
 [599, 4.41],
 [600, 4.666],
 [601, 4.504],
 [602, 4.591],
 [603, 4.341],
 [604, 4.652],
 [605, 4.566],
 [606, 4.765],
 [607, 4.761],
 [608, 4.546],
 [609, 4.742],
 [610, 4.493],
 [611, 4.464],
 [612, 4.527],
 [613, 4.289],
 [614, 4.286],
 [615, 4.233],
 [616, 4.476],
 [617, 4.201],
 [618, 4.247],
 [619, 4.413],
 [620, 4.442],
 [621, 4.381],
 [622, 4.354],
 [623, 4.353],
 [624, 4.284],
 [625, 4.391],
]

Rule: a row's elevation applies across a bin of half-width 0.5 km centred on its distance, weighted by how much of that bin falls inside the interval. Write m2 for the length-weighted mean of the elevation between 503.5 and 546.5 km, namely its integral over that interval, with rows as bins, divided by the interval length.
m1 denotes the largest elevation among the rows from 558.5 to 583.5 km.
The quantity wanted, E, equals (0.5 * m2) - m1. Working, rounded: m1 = 4.256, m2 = 3.67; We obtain -2.4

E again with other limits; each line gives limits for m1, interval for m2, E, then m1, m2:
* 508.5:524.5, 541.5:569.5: -2.5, 4.22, 3.41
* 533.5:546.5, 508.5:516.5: -1.9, 3.89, 3.91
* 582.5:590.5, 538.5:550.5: -2.1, 3.583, 2.90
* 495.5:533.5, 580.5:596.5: -2.5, 4.22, 3.43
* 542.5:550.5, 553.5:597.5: -1.2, 3.058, 3.70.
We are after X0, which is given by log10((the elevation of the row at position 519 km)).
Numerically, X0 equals 0.60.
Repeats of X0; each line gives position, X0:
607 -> 0.68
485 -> 0.62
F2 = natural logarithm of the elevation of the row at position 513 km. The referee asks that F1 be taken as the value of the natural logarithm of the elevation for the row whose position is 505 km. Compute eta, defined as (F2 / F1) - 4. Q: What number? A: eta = -2.90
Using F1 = 1.25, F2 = 1.38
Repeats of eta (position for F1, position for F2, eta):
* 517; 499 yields -3.50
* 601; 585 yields -3.41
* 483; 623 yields -2.97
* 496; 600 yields -1.34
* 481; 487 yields -3.02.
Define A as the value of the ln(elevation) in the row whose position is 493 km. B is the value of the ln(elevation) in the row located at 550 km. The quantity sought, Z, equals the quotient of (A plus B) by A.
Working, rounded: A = 0.95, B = 1.07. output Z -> 2.1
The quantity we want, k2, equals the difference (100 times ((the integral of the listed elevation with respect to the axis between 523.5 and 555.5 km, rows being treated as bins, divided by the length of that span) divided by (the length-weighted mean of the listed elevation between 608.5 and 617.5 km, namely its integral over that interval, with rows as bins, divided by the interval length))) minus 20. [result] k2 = 57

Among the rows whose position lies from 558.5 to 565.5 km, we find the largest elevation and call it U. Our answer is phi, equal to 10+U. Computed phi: 14.3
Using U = 4.256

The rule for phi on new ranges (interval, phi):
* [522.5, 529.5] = 14.2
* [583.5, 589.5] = 13.3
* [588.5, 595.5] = 14.6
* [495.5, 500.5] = 12.2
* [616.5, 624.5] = 14.4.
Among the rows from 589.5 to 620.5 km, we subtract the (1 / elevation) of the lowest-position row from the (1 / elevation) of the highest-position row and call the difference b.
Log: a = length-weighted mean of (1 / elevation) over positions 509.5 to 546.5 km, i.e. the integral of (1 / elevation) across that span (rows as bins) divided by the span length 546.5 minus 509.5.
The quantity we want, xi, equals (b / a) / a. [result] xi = -0.7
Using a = 0.277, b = -0.05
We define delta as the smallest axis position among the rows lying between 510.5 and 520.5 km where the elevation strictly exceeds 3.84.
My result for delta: 511 km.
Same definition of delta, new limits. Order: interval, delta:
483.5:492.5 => 484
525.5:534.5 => 526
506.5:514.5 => 509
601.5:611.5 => 602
